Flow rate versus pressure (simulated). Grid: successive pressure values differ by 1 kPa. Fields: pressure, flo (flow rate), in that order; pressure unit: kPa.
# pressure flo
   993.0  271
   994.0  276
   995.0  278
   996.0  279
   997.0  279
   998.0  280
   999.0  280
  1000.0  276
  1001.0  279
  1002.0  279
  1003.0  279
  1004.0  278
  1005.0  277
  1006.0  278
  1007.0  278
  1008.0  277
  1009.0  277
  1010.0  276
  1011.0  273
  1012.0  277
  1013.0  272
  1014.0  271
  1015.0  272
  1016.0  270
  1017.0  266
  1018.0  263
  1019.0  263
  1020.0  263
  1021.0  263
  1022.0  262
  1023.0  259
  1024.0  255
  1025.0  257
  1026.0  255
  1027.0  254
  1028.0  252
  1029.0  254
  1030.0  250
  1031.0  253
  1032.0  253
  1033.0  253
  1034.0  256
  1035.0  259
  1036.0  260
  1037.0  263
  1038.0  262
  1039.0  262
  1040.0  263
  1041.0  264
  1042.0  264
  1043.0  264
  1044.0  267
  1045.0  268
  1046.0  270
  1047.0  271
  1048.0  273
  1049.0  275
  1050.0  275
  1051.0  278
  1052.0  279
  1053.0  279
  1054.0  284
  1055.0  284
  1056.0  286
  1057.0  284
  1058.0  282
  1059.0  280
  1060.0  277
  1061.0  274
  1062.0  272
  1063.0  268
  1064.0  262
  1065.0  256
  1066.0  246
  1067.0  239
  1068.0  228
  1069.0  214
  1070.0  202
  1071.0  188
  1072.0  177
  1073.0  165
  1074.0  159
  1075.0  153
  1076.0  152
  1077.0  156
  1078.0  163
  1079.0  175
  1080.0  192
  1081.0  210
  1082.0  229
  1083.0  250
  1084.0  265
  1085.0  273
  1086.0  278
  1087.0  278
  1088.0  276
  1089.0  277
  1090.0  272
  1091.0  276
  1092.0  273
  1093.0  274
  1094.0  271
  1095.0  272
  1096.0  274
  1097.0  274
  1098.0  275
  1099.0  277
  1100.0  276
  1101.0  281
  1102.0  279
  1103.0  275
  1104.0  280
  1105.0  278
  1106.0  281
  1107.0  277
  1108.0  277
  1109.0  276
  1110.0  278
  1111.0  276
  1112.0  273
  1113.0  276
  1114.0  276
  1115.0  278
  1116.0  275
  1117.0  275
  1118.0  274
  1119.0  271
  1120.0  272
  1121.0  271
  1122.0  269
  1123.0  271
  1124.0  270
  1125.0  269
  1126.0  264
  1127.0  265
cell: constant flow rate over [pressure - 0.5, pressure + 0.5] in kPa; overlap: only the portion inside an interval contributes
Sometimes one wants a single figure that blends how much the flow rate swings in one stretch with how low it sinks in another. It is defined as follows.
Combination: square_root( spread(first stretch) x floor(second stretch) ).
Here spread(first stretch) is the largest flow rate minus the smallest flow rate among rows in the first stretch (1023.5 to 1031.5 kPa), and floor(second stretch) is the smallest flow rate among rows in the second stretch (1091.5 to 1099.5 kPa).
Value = 44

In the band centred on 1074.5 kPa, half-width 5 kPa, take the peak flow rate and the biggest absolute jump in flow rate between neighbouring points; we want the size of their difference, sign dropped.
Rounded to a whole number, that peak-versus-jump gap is 188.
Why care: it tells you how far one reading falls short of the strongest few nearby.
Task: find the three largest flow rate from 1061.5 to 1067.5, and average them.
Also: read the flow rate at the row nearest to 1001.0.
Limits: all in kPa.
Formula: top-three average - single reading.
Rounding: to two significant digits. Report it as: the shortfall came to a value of -12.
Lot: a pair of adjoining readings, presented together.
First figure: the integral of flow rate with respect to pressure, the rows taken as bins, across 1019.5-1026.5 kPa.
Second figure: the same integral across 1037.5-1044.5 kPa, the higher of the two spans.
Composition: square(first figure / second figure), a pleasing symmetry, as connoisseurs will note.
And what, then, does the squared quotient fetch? 0.97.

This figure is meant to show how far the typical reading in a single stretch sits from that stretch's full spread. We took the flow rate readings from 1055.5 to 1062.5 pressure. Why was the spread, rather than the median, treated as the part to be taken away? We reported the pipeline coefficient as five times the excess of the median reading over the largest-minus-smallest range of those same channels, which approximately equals 1330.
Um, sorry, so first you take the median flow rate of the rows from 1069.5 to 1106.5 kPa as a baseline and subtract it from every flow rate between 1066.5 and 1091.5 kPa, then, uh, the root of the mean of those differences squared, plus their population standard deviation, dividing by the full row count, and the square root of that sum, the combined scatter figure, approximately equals 10.9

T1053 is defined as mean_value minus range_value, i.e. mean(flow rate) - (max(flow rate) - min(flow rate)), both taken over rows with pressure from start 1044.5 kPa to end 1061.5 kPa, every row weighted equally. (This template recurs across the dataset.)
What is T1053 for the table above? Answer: 260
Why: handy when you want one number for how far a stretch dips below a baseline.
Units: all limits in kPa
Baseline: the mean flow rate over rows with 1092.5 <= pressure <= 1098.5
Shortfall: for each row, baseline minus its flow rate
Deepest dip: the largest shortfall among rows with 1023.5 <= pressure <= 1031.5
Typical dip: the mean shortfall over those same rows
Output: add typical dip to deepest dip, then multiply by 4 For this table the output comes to 172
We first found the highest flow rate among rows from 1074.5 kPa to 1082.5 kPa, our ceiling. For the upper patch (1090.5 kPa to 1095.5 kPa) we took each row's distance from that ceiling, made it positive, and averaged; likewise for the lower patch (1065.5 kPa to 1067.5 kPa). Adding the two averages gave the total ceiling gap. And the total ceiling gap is 58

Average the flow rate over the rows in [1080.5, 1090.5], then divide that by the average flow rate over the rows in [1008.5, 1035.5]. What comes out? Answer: 0.99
